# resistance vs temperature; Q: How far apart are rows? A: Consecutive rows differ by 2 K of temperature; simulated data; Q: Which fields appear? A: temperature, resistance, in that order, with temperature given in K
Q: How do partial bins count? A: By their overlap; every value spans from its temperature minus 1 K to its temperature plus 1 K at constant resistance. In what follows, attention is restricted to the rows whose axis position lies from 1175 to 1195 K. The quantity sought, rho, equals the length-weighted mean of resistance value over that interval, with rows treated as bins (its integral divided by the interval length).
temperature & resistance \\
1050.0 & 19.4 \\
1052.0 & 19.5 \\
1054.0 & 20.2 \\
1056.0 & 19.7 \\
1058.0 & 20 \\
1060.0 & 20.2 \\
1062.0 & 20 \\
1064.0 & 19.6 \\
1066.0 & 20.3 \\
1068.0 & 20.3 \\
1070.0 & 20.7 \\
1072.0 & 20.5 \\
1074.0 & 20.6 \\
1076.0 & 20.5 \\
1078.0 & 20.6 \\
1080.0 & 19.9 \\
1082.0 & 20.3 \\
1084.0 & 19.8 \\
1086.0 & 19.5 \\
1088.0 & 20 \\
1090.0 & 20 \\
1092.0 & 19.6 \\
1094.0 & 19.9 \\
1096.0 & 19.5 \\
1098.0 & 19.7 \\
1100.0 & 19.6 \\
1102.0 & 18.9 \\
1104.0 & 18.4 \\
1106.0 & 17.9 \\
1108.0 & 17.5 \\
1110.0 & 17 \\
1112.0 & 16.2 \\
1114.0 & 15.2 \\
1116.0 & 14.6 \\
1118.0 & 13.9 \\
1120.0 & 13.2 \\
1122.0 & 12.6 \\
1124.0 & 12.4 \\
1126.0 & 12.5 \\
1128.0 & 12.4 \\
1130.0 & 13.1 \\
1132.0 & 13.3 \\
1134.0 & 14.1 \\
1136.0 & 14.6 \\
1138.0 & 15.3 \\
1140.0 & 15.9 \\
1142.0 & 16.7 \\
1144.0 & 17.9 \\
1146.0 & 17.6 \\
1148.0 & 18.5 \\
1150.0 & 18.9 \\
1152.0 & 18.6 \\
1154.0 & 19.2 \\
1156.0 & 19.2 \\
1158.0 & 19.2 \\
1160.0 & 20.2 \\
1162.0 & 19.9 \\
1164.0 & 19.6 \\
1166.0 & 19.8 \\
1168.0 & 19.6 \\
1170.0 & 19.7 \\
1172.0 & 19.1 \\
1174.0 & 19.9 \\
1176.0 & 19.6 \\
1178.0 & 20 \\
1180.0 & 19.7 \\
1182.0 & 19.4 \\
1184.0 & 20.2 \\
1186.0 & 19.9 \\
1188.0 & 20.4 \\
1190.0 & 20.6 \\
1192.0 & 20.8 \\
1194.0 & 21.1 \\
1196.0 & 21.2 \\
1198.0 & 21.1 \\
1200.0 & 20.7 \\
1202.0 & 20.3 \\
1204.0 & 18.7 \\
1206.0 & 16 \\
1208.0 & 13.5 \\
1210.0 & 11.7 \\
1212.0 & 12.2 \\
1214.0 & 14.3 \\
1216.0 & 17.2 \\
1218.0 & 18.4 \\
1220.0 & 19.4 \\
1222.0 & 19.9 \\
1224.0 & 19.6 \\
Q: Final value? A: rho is 20.2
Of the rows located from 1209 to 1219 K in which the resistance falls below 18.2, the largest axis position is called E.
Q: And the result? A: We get 1216.0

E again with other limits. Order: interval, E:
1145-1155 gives 1146.0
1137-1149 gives 1146.0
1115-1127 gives 1126.0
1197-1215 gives 1214.0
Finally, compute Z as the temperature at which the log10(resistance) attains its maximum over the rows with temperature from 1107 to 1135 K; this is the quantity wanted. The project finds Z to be 1108.0 K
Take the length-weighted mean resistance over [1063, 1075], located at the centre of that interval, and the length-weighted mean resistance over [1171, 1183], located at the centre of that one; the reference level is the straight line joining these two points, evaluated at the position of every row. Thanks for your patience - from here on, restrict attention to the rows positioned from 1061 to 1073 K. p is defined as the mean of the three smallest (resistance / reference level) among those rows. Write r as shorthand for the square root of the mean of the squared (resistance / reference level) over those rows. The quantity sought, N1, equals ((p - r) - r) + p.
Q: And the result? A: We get -0.03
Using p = 0.98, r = 0.99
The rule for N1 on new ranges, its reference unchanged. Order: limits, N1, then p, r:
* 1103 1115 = -0.09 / 0.80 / 0.85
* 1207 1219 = -0.24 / 0.64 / 0.76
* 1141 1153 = -0.07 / 0.88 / 0.91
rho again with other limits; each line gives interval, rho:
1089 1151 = 16.4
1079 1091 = 19.9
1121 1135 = 12.9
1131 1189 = 18.5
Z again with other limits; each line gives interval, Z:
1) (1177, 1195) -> 1194.0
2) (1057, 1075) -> 1070.0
